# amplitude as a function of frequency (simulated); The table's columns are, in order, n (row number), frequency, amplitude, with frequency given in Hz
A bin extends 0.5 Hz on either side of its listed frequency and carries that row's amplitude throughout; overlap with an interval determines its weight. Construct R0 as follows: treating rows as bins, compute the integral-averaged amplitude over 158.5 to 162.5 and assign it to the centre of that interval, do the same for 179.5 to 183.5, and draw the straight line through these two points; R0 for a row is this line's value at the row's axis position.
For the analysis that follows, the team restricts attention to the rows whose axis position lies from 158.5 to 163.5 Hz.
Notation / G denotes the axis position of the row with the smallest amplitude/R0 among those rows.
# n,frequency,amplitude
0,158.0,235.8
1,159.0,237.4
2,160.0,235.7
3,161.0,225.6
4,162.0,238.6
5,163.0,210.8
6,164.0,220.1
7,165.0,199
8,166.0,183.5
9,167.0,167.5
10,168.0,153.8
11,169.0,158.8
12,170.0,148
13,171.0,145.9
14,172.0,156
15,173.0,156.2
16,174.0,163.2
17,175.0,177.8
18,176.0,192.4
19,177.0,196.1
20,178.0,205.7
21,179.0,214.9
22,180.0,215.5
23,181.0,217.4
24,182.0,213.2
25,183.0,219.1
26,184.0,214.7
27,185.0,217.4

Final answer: 163.0 Hz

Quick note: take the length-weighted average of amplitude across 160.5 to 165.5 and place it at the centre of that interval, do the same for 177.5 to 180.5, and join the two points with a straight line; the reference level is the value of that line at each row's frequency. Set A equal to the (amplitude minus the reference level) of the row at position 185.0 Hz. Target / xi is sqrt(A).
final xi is 2.8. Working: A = 8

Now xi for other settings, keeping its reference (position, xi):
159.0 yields 4.1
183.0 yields 3.0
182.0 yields 1.6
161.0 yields 2.4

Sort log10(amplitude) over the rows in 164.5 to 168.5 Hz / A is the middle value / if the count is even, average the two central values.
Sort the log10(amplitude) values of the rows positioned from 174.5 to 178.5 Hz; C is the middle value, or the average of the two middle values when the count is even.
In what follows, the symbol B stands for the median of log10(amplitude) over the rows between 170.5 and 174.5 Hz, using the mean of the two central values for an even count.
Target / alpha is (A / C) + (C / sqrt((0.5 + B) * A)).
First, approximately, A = 2.24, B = 2.19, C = 2.29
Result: 1.91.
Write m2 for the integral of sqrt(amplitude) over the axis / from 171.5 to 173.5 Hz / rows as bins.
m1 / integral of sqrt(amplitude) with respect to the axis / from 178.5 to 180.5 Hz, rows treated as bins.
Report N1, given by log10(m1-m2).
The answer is 0.64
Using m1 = 29.3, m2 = 25.0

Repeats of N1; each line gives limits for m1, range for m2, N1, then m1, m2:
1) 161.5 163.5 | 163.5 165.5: 0.01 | 30.0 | 28.9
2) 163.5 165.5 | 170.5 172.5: 0.64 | 28.9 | 24.6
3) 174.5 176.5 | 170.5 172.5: 0.42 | 27.2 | 24.6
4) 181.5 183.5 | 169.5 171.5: 0.71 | 29.4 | 24.2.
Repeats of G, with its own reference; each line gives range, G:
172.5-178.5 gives 173.0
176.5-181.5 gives 177.0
